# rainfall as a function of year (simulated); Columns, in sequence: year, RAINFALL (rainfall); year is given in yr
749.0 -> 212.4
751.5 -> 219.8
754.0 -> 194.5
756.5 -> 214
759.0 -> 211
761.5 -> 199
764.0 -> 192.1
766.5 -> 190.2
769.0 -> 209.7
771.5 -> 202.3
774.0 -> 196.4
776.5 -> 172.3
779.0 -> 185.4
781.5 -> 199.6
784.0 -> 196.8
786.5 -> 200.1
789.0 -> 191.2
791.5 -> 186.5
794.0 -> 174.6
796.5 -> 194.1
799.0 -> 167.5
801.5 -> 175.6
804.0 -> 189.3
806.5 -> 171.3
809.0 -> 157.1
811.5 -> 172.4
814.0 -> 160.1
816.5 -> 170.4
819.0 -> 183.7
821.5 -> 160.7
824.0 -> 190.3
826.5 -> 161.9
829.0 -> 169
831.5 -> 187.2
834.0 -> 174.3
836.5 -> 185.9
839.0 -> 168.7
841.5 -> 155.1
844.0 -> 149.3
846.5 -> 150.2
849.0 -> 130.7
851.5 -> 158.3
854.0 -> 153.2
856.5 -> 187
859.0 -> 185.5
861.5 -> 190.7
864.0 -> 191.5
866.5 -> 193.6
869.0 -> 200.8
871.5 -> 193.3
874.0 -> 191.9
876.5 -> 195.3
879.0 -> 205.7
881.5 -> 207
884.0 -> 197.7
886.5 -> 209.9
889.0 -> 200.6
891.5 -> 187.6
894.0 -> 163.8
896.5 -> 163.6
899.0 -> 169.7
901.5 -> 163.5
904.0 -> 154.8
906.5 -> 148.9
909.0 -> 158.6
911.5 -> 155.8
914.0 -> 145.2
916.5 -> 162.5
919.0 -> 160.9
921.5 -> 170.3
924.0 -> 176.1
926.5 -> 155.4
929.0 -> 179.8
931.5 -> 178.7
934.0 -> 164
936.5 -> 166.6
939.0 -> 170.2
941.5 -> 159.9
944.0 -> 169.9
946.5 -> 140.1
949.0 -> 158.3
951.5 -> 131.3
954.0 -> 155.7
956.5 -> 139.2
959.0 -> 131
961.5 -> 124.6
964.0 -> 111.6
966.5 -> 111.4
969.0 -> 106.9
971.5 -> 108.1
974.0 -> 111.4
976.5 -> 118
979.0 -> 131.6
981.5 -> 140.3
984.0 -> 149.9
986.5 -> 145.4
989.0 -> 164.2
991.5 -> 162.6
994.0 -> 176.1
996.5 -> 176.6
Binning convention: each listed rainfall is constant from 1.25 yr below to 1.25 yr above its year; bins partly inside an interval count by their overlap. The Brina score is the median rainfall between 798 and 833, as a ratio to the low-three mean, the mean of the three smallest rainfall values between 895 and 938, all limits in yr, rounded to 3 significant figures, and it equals 1.14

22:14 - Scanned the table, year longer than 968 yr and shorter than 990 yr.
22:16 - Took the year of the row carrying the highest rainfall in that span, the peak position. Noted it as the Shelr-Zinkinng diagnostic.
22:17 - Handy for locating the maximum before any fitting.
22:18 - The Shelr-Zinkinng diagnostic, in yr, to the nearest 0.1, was 989.0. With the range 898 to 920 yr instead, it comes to 899.0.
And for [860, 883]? 881.5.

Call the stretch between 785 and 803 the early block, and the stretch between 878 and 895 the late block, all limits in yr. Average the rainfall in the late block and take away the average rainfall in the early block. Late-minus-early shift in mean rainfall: 12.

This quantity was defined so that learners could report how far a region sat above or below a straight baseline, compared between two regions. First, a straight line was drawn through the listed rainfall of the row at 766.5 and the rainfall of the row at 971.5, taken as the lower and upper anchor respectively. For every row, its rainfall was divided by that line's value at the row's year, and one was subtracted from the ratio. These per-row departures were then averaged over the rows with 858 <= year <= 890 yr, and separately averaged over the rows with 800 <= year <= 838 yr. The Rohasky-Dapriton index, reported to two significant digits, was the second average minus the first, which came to -0.31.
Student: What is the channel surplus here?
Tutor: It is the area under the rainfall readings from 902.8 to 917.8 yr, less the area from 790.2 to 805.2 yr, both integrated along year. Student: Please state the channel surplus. -404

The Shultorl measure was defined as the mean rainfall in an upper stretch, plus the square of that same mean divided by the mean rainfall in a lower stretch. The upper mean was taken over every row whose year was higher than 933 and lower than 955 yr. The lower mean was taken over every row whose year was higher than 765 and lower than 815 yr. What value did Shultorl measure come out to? 291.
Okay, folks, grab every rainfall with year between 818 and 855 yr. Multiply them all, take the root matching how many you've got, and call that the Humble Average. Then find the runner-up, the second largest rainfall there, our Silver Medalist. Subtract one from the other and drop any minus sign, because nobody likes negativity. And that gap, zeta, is 22.8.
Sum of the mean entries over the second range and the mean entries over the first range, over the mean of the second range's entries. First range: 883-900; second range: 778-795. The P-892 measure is 1.97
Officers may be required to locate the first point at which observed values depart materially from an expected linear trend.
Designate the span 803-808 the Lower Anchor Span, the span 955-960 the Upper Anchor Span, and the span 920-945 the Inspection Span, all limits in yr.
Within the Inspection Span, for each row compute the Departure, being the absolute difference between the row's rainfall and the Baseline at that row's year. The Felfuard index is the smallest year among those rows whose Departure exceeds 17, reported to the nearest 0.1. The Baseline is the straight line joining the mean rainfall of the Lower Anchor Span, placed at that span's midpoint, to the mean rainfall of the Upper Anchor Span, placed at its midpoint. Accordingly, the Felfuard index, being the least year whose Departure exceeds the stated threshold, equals 921.5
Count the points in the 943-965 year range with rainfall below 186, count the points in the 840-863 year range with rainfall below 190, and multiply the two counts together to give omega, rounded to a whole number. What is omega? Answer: 72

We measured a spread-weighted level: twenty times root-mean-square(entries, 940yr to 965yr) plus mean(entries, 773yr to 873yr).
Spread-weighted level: 3041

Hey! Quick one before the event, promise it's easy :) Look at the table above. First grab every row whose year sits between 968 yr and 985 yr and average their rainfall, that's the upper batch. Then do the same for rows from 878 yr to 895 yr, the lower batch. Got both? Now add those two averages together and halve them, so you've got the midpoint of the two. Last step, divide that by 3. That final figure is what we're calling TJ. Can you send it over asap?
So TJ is 53.3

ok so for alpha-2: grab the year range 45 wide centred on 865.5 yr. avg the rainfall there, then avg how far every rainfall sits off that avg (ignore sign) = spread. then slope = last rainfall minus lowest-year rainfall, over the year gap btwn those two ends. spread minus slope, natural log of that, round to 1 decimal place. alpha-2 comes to 2.9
